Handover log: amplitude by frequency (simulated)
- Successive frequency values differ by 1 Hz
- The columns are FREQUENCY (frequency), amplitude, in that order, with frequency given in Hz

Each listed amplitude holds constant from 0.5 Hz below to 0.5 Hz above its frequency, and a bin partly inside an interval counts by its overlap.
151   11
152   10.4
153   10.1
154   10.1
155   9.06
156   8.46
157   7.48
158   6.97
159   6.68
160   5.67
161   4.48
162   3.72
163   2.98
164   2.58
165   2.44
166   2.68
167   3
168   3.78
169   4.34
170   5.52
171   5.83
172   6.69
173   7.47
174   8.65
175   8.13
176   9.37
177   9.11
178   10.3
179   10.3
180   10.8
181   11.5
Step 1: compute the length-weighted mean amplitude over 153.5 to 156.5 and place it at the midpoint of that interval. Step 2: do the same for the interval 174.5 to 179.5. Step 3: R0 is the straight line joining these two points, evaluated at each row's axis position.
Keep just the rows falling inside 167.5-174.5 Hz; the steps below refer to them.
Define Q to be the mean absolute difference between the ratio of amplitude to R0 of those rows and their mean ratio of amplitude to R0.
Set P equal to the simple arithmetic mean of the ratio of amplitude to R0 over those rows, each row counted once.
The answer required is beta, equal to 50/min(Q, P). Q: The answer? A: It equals 353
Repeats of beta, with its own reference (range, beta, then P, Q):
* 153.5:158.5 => 479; 0.9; 0.10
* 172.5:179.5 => 583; 1.0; 0.09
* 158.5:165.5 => 351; 0.4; 0.14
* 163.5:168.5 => 1193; 0.3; 0.04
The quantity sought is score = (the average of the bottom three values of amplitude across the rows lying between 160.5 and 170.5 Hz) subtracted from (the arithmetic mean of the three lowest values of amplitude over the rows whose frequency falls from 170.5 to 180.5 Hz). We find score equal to 4.1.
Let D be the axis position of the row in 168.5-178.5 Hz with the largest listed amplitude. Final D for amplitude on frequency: 178 Hz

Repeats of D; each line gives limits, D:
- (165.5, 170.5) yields 170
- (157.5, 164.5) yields 158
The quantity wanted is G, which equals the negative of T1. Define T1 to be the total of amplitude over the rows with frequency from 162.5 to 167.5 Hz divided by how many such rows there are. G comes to -2.7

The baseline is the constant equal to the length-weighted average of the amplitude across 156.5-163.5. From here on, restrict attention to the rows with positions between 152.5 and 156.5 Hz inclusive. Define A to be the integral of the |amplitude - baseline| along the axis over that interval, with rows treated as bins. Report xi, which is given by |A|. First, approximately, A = 16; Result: 16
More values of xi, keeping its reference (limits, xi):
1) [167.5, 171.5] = 3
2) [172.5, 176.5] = 12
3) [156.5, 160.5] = 5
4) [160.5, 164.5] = 8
